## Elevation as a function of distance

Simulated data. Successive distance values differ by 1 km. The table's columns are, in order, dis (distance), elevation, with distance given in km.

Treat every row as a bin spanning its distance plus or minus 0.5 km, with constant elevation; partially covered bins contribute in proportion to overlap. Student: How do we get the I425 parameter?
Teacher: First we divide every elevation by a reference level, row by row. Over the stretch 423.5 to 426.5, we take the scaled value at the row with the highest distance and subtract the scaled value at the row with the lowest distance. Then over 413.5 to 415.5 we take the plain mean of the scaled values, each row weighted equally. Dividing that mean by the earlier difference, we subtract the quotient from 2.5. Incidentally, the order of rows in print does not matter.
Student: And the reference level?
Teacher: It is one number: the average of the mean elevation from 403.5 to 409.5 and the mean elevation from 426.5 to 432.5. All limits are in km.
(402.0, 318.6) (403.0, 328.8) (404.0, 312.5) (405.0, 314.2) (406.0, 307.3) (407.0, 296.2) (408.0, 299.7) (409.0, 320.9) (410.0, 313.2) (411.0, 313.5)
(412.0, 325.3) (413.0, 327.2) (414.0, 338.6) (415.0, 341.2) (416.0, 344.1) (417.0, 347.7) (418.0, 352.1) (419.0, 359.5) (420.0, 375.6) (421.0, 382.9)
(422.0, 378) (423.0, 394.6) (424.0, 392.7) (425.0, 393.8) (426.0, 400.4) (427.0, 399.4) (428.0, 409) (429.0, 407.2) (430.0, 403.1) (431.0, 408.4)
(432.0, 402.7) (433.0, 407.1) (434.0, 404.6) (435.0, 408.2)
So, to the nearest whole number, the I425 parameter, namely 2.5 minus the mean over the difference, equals -42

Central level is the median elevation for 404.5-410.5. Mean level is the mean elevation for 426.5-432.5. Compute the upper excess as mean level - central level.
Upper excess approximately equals 95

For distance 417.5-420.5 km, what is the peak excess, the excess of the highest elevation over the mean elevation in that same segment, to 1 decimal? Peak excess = 13.2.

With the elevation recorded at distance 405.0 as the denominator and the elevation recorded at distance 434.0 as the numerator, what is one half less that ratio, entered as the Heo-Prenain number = -0.79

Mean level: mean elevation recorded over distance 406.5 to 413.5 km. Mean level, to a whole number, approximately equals 314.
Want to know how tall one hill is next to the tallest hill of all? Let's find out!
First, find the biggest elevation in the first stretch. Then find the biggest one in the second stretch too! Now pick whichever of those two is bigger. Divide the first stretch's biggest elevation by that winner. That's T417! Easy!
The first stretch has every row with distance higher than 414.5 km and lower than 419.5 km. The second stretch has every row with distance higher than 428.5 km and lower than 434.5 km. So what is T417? 0.880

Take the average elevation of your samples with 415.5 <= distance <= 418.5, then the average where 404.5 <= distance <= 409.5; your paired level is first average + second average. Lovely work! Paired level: 656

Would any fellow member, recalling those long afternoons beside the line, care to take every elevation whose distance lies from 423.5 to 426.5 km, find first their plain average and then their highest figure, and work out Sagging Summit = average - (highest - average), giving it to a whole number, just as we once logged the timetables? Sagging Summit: 391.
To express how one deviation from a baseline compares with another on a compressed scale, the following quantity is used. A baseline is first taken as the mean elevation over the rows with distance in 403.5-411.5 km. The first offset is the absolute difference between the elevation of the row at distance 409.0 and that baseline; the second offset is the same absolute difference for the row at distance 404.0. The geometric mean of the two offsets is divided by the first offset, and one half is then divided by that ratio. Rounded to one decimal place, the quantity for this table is 1.0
